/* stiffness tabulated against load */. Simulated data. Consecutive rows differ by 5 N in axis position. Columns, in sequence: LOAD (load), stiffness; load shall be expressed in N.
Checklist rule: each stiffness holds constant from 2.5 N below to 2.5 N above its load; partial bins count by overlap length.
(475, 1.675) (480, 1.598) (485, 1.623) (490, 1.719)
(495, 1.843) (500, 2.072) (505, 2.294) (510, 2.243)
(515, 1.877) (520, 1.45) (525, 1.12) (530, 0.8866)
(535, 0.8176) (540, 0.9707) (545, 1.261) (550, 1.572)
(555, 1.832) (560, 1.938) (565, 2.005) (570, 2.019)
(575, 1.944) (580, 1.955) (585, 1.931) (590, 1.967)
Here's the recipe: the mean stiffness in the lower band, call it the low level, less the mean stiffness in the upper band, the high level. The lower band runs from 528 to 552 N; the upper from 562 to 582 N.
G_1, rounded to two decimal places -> -0.88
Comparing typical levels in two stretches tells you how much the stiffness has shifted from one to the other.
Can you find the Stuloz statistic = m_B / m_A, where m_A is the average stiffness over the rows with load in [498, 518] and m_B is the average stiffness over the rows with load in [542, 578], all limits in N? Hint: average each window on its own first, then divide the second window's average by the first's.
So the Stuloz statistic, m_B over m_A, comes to 0.8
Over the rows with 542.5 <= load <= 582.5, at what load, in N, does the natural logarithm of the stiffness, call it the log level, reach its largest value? 570 N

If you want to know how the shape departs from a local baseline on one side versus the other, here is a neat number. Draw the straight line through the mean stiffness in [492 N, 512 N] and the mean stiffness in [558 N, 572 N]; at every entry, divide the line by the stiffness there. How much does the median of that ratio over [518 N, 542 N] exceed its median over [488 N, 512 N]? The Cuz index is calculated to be 1.08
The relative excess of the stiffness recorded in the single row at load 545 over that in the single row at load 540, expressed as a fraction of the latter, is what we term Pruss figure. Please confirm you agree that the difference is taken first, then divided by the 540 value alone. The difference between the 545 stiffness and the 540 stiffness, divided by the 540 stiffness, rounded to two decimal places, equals 0.30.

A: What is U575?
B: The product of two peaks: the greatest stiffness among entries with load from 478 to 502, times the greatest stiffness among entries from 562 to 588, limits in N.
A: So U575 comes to 4.18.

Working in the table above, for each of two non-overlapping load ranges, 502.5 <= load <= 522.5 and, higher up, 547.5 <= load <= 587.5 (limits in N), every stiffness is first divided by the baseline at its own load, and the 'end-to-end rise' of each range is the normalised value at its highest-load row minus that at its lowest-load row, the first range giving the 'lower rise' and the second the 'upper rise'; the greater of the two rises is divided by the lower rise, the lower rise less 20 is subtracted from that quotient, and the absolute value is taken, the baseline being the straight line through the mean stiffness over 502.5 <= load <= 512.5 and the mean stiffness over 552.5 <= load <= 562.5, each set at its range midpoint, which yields 19.3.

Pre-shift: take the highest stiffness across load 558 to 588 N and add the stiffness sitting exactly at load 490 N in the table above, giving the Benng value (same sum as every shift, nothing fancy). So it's 3.74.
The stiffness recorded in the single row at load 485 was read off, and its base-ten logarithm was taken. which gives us 0.21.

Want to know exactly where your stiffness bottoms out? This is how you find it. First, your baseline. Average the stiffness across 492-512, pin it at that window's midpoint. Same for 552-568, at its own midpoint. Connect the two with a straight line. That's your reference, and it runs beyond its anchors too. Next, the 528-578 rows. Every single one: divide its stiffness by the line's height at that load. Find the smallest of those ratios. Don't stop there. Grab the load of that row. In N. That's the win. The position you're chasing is 535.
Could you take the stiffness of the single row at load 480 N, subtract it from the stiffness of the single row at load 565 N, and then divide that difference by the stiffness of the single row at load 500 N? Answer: 0.2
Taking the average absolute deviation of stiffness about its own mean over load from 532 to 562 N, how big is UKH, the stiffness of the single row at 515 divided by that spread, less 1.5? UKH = 3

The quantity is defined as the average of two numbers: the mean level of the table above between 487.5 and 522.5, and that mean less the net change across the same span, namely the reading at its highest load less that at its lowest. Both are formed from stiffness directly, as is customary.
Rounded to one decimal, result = 2.1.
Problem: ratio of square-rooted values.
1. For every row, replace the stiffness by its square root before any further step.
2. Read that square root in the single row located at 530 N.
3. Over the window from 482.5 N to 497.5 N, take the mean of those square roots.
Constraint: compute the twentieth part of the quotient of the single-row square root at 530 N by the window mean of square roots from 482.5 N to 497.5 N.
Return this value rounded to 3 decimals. 0.036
